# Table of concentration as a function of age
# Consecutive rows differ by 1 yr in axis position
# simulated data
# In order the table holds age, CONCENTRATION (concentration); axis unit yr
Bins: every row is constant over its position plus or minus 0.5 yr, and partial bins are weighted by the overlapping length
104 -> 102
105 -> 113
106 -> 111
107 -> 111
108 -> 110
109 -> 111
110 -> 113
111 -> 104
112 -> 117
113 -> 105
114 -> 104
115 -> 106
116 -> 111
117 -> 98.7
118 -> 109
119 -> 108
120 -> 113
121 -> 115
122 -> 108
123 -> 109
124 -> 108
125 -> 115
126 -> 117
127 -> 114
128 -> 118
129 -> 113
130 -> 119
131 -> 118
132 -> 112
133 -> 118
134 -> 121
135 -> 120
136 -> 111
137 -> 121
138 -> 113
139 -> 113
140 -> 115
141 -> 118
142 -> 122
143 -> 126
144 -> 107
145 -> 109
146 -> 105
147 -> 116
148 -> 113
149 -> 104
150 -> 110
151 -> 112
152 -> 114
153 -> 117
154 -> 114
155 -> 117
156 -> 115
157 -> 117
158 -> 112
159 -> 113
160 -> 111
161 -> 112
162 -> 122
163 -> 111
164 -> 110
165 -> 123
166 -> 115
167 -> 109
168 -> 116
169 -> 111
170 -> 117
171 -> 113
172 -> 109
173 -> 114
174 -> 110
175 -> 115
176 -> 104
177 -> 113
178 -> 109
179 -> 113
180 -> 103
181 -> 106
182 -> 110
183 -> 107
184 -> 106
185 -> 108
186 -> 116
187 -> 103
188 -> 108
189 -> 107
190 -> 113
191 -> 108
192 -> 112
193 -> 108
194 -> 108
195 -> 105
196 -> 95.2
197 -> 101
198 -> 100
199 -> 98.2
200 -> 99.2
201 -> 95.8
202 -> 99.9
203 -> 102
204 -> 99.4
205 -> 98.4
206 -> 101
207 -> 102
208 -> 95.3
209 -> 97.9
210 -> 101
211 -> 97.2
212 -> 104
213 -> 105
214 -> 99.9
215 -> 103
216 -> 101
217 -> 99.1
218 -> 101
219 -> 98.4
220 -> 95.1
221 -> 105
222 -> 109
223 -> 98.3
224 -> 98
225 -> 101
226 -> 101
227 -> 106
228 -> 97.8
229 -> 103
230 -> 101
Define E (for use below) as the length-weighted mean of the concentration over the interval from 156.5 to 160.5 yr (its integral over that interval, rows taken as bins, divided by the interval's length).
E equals 113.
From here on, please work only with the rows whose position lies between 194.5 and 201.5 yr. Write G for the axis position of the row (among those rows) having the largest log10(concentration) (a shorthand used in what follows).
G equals 195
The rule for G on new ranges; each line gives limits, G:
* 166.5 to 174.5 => 170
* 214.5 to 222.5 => 222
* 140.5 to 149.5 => 143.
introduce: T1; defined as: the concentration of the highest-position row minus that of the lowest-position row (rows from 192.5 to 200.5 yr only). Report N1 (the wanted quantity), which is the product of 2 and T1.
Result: -18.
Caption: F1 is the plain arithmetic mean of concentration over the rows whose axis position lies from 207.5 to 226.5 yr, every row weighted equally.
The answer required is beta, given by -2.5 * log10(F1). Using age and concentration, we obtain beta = -5.006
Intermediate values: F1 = 101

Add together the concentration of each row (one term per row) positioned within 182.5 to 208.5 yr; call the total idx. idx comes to 2696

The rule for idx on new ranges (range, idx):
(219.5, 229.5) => 1014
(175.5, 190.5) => 1626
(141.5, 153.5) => 1355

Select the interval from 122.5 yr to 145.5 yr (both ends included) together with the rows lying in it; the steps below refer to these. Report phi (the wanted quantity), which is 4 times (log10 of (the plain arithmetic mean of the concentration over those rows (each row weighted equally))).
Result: 8.25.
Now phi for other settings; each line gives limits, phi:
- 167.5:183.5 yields 8.18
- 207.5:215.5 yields 8.01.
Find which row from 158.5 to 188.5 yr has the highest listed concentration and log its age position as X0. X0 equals 165 yr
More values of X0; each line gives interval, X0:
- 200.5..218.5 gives 213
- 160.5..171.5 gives 165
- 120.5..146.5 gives 143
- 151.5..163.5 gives 162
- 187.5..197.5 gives 190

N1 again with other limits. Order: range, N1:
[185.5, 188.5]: -16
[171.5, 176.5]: -10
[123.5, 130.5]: 22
